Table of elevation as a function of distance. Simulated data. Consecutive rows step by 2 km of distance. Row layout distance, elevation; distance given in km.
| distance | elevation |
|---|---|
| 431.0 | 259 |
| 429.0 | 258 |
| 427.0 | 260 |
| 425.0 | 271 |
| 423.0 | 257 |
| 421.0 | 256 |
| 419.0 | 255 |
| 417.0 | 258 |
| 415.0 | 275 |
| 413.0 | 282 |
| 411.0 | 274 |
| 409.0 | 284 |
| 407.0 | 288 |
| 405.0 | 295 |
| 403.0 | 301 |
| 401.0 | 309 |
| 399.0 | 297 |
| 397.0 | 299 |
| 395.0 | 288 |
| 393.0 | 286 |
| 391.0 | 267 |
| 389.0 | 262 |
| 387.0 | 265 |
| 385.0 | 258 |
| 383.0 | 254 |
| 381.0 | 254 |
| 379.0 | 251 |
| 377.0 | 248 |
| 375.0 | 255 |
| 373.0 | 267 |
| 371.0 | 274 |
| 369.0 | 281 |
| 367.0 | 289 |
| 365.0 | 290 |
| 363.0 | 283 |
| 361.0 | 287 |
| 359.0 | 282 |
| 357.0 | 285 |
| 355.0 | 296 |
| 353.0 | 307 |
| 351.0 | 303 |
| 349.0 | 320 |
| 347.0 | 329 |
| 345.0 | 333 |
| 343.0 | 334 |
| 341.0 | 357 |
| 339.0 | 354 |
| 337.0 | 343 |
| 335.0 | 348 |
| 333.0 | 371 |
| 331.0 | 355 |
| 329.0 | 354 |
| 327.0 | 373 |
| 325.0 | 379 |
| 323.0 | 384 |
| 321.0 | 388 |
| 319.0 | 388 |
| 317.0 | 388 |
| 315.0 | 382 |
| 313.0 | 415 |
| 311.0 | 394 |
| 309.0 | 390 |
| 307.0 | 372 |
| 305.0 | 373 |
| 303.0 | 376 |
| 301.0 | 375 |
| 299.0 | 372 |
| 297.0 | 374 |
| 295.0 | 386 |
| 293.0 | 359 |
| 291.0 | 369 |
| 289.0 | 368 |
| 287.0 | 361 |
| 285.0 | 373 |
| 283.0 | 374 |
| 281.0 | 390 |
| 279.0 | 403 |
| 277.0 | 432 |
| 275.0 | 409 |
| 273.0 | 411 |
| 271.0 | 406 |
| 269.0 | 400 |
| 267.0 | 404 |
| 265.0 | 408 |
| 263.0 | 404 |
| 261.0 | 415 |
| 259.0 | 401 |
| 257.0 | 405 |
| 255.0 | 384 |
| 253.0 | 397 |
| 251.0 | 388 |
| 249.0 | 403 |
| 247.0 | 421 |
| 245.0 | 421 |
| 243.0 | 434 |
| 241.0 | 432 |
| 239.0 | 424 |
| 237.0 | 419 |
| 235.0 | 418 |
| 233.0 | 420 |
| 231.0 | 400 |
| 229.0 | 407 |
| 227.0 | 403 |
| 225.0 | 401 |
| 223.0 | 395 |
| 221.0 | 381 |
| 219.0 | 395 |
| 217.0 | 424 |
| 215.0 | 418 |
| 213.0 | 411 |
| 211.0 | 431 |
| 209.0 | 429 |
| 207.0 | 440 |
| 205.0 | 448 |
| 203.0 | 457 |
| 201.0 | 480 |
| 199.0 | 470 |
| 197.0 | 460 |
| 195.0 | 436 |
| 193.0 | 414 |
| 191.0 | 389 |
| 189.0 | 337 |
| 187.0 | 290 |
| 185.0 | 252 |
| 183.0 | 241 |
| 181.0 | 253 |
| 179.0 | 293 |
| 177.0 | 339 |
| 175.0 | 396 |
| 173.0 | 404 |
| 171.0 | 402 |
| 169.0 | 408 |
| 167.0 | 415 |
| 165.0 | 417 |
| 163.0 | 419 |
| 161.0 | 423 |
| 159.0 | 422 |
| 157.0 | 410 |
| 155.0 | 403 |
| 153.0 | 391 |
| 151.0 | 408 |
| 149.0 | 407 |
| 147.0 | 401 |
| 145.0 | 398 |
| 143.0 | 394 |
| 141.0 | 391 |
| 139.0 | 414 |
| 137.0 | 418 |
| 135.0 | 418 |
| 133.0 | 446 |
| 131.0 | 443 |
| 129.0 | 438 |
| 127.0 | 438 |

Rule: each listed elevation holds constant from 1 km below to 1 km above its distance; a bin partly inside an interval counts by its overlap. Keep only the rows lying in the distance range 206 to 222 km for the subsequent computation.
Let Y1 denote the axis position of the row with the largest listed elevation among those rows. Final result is 207.0 km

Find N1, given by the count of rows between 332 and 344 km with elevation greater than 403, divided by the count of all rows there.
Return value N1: 0.00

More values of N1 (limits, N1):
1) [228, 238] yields 0.80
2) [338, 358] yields 0.00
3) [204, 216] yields 1.00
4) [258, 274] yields 0.75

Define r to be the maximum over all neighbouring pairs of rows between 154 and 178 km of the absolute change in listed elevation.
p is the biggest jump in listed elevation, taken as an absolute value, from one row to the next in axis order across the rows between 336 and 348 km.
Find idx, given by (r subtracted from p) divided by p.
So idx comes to -1.5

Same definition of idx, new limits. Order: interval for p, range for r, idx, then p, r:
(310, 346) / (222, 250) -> 0.4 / 33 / 20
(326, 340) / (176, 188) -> -1.0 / 23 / 46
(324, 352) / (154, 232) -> -1.5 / 23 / 57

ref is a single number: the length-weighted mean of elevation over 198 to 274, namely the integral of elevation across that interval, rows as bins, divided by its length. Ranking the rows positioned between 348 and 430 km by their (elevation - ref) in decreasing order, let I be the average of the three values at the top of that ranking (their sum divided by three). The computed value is -104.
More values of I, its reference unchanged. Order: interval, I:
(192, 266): 54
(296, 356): -16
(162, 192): 1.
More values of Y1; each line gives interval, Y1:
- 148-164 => 161.0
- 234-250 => 243.0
